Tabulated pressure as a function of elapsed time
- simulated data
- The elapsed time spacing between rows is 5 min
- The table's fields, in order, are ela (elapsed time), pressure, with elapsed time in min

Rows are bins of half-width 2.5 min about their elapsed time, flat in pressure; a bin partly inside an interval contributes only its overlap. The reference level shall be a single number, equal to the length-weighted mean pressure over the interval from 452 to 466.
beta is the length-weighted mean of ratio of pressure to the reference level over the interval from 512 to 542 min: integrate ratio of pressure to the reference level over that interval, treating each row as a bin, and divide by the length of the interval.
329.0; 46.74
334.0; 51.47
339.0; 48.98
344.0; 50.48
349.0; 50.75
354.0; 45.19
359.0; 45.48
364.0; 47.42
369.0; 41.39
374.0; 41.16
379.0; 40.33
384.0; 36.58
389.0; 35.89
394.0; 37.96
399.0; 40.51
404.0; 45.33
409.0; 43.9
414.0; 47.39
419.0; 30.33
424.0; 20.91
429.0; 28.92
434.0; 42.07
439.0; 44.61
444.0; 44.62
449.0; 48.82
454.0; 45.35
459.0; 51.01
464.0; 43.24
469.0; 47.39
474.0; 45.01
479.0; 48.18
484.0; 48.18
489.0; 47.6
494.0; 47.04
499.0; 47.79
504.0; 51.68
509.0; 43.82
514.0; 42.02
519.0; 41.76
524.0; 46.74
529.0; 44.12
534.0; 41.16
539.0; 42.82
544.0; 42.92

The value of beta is 0.92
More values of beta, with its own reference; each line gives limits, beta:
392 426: 0.82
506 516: 0.93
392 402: 0.85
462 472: 0.97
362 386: 0.89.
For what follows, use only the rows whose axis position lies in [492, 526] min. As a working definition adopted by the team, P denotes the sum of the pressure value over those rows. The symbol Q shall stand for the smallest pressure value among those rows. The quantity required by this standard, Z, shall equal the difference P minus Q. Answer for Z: 279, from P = 321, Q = 41.76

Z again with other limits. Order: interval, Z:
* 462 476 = 92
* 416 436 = 101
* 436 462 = 190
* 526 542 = 87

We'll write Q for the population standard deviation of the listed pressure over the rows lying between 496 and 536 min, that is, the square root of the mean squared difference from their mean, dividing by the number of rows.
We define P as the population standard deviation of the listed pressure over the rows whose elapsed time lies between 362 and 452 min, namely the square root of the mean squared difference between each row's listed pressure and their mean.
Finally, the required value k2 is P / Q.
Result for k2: 2.08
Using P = 7.1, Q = 3.4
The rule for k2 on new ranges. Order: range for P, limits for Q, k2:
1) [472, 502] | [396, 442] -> 0.13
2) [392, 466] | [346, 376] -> 2.39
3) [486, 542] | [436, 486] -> 1.35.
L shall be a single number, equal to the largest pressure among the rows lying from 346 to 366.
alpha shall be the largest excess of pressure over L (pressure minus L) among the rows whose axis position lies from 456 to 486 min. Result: 0.3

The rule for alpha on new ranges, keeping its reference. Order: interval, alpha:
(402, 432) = -3.4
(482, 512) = 0.9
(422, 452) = -1.9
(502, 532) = 0.9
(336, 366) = 0.0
